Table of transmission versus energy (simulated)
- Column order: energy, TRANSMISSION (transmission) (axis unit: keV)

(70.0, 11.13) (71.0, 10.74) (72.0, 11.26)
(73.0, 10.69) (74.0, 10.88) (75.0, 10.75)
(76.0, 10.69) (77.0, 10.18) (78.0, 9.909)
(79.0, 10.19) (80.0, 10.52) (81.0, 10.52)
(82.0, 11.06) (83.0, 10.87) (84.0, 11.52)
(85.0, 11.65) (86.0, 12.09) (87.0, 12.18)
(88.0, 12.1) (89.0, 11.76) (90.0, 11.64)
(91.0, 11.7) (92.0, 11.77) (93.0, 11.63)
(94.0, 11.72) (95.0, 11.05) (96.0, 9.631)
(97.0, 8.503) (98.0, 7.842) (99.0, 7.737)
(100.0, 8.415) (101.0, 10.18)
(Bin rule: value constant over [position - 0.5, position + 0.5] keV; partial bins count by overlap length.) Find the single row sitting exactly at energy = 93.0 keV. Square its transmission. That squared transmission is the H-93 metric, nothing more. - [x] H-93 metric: 135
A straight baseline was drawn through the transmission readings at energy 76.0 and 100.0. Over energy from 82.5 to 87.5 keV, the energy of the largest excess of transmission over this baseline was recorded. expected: 87.0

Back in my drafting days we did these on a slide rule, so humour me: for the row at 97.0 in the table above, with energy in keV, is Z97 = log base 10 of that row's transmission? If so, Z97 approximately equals 0.930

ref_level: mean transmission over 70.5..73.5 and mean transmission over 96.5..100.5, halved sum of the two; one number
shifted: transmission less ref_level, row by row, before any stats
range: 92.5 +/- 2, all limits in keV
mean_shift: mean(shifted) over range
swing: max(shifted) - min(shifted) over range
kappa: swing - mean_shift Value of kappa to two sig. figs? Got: -2.1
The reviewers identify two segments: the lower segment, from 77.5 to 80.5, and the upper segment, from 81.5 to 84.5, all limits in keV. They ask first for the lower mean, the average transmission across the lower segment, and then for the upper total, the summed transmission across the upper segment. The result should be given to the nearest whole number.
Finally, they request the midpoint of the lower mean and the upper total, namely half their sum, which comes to 22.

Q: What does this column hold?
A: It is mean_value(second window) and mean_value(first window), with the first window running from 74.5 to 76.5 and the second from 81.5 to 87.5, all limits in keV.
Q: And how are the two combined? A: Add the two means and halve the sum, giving 11.1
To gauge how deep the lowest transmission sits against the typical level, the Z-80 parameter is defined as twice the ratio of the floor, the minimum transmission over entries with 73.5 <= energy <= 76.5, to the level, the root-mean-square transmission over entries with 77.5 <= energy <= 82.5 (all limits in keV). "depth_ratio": 2.05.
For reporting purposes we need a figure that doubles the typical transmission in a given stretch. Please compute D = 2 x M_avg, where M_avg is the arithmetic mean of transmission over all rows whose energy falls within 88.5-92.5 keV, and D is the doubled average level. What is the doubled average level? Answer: 23.4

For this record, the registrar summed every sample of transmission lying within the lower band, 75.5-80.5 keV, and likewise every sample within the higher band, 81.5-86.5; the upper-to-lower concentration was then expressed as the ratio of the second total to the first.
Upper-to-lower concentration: 1.11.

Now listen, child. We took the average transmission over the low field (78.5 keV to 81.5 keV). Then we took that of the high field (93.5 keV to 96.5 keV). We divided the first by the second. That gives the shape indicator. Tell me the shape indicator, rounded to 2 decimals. 0.96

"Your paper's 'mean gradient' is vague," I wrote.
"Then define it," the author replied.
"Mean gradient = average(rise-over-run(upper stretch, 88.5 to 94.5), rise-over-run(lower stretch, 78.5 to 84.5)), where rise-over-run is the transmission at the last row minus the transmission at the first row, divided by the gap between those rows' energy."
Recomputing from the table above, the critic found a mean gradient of 0.13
